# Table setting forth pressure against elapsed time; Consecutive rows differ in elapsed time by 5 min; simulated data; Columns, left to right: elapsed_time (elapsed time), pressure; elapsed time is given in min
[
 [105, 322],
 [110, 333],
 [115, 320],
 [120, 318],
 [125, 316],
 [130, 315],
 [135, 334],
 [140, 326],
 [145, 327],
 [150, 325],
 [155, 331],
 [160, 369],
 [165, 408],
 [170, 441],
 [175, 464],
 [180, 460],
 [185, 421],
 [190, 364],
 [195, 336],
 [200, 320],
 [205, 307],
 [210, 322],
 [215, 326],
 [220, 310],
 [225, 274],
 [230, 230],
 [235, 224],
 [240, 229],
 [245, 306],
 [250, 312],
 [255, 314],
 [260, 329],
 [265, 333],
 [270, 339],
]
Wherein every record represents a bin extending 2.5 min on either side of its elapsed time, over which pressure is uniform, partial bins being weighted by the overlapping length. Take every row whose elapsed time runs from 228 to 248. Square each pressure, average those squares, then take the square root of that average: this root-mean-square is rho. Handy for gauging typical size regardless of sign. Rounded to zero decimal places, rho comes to 250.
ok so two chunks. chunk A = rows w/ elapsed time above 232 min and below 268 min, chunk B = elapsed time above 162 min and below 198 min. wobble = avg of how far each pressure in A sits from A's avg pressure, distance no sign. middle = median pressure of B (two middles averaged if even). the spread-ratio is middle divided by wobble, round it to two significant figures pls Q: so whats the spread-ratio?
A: 11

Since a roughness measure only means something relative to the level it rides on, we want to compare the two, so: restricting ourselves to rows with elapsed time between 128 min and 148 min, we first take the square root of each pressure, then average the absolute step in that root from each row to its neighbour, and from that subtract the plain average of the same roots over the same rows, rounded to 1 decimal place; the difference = -17.8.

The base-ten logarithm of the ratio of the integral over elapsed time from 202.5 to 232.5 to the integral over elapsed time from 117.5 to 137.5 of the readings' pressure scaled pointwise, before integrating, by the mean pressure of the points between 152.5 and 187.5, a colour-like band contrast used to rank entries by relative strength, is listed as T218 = 0.14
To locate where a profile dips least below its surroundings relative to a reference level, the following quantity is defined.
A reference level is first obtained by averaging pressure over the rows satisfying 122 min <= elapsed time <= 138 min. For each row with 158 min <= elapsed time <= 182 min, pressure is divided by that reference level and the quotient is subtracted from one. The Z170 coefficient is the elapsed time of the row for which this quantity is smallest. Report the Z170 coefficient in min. 175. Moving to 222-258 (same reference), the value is 255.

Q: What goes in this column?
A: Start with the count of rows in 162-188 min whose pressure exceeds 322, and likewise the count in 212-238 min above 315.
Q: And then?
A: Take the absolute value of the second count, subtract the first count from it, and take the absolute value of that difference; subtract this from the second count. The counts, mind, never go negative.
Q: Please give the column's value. -3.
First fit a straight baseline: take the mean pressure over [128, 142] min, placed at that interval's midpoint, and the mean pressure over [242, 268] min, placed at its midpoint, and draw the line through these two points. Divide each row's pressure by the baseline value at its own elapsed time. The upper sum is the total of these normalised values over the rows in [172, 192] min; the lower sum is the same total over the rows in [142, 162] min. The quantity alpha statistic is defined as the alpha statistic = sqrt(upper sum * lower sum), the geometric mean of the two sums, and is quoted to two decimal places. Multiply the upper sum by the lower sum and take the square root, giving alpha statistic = 4.70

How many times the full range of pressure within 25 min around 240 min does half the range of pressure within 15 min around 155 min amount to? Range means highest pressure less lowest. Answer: 0.25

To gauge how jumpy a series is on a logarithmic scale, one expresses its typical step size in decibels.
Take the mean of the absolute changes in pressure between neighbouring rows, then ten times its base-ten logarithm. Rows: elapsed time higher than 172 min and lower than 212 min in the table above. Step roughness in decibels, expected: 13.9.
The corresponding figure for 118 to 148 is 7.9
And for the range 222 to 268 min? 13.0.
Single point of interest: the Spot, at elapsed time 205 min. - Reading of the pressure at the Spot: 307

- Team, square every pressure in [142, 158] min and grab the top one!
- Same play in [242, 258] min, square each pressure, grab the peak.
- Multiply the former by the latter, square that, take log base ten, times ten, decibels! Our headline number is 200.7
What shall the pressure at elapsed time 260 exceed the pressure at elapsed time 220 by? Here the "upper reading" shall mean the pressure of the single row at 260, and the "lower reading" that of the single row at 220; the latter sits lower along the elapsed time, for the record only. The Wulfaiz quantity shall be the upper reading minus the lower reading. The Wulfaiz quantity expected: 19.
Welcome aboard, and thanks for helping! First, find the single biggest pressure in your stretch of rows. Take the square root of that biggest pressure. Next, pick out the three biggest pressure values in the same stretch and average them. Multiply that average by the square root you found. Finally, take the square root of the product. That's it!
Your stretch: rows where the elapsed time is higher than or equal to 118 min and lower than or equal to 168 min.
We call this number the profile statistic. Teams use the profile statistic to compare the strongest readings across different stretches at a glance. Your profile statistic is 86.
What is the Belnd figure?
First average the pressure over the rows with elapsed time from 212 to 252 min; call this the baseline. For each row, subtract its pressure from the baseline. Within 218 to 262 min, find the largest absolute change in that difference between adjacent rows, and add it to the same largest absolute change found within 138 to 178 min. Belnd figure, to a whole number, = 116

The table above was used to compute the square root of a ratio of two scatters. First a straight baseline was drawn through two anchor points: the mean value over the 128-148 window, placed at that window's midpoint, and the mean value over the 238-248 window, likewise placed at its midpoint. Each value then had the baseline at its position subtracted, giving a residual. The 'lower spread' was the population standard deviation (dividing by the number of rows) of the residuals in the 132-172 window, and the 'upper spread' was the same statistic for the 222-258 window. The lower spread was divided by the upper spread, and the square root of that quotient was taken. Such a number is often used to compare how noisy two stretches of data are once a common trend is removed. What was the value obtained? 1.05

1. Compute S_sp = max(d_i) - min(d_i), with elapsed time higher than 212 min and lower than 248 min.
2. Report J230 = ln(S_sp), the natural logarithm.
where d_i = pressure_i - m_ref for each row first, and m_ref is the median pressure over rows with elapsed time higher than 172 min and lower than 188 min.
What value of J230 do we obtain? 4.6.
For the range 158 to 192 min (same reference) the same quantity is 4.6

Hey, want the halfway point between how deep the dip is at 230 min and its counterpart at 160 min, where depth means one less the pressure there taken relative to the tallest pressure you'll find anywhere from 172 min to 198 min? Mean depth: 0.35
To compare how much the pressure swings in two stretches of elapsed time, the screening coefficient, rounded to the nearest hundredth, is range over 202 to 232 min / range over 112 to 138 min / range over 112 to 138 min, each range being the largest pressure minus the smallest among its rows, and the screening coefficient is 0.27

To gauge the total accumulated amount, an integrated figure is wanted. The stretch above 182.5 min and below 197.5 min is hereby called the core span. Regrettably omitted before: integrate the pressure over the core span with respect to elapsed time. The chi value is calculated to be 5605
